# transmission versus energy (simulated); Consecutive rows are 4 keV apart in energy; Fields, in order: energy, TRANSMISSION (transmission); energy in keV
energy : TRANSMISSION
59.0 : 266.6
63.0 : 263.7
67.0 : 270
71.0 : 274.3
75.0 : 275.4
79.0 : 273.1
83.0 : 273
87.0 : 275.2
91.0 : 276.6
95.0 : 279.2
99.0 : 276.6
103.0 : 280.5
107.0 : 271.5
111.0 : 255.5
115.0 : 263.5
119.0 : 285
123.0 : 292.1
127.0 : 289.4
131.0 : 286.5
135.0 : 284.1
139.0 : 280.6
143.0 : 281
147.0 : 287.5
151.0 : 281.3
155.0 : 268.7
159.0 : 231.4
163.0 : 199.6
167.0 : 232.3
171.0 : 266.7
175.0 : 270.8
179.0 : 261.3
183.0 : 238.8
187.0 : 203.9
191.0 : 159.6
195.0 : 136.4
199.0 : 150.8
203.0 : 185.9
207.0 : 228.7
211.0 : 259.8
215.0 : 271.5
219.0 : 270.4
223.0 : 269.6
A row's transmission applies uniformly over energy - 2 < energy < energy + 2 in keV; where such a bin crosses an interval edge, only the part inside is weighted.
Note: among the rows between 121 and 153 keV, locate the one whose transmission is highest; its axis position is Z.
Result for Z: 123.0 keV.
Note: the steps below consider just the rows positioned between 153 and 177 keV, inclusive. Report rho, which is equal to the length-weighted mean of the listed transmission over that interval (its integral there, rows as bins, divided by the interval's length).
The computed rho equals 245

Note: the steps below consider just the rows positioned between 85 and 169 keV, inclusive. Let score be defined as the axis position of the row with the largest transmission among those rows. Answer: 123.0 keV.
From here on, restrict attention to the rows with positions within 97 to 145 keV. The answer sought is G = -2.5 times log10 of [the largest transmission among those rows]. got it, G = -6.16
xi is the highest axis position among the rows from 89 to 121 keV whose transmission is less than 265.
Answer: 115.0 keV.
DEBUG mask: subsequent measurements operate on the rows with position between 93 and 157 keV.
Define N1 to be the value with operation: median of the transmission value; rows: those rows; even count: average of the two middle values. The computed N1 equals 281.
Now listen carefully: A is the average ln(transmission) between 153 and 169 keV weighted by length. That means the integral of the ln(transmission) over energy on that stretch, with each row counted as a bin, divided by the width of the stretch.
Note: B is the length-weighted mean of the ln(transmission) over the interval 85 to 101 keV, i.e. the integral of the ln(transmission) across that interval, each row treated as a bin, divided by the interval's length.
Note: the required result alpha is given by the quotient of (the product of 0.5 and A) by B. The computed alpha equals 0.484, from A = 5.45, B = 5.62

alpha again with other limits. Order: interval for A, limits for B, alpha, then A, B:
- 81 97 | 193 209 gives 0.546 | 5.62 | 5.15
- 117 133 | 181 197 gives 0.545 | 5.66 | 5.20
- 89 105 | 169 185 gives 0.506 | 5.63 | 5.56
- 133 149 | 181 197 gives 0.543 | 5.65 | 5.20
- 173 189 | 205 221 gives 0.495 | 5.49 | 5.55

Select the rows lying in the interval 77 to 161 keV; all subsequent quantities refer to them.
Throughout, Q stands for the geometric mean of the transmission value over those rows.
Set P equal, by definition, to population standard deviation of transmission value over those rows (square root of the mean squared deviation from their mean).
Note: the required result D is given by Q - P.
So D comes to 262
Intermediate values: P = 13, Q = 275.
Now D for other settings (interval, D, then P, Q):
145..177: 225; 28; 253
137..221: 186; 46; 231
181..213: 149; 42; 191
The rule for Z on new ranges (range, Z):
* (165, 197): 175.0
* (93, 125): 123.0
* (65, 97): 95.0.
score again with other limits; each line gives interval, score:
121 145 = 123.0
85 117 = 103.0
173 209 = 175.0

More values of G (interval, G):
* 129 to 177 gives -6.15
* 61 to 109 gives -6.12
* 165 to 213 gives -6.08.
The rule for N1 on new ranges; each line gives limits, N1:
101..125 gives 276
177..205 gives 186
